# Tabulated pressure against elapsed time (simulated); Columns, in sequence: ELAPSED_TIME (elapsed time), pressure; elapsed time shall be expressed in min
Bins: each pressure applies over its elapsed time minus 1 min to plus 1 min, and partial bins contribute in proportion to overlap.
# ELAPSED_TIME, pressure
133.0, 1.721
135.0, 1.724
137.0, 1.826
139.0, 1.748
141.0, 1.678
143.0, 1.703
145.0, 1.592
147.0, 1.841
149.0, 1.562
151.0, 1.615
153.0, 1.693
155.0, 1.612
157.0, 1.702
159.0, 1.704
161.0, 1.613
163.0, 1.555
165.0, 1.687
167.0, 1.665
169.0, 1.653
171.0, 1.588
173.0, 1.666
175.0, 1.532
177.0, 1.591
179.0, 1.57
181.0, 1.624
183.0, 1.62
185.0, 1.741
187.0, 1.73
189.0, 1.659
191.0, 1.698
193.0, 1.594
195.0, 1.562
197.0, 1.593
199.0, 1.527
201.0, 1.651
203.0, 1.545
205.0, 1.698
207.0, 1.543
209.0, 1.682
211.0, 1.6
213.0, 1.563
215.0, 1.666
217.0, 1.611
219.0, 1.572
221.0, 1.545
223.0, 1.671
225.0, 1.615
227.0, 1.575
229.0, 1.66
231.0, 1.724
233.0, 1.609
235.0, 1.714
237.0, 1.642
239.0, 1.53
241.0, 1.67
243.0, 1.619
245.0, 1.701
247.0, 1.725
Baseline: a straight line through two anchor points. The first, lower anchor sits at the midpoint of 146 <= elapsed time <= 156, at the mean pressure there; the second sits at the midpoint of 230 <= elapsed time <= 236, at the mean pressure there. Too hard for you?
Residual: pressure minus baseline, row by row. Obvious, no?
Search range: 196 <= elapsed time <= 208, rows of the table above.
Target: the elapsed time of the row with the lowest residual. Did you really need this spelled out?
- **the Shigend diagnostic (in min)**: 199.0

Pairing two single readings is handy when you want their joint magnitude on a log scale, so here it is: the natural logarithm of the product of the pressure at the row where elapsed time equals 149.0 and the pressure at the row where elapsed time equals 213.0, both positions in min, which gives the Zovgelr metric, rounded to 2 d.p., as 0.89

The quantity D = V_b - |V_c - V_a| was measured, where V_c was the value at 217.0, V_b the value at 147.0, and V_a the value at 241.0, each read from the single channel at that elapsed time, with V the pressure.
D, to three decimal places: 1.782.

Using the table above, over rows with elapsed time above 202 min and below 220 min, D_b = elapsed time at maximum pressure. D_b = 205.0 min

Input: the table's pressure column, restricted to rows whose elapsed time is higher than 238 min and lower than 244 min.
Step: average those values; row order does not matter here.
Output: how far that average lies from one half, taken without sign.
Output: 1.11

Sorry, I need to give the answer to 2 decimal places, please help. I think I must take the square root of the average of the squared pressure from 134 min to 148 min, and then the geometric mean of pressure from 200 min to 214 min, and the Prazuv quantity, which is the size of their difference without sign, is 0.12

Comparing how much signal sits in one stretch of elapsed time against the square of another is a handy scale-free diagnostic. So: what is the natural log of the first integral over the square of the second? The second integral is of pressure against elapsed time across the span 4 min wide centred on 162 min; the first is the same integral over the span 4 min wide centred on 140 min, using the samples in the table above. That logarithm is -1.8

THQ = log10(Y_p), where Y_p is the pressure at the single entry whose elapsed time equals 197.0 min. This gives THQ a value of 0.20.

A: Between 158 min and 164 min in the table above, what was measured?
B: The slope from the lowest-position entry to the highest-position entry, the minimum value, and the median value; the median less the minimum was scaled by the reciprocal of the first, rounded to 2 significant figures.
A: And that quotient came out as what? -1.6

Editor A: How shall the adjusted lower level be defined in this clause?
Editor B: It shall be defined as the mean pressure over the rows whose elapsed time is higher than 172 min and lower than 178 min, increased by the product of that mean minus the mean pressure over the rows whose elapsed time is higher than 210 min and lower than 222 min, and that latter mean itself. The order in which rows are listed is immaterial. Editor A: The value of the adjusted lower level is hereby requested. 1.60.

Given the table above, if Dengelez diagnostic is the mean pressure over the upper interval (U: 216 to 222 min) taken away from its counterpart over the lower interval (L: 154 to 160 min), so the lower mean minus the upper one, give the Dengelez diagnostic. 0.10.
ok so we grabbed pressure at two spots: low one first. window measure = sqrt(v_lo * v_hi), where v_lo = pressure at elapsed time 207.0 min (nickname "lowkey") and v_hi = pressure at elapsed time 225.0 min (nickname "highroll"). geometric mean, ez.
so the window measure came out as 1.58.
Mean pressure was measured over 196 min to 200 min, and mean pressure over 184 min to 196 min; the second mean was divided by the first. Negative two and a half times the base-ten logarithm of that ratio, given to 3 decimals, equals -0.070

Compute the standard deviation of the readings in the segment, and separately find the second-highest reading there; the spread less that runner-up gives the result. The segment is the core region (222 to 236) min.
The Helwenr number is -1.66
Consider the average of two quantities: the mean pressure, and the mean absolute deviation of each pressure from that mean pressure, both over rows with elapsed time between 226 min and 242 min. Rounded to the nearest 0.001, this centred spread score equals 0.846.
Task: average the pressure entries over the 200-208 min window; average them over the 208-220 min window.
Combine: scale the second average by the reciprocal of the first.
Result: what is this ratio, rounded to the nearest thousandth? 1.004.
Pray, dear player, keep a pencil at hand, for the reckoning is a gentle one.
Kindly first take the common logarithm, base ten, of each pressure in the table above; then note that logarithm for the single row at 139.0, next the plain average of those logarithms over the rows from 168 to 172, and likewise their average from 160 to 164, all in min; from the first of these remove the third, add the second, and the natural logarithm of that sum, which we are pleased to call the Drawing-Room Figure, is -1.38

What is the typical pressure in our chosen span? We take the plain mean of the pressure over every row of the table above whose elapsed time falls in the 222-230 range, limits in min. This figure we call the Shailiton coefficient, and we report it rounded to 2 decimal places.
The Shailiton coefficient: 1.63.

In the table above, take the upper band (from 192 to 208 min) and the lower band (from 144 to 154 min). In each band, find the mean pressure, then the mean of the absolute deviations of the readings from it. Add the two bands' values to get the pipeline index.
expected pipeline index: 0.1300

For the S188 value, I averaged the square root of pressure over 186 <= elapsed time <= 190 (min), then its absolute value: 1.302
